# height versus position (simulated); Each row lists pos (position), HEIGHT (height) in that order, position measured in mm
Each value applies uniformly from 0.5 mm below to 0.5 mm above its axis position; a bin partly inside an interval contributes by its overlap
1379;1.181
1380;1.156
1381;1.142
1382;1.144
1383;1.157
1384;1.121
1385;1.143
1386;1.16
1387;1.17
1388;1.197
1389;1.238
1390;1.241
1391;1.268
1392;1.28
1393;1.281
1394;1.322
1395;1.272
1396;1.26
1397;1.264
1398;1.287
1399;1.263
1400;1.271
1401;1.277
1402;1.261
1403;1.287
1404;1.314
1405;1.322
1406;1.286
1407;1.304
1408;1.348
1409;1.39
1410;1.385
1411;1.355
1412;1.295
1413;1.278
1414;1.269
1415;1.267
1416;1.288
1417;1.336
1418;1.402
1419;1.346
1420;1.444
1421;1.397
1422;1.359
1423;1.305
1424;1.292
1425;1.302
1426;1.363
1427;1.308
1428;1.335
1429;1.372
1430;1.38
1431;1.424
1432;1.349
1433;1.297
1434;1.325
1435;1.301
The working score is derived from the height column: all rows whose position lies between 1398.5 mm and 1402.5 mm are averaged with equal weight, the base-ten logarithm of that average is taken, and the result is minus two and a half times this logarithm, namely -0.26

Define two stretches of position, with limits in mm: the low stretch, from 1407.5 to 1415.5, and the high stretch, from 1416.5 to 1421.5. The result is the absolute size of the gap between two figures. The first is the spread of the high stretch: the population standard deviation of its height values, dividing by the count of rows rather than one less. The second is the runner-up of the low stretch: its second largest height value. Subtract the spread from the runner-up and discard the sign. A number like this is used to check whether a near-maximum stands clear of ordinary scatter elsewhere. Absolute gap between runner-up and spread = 1.35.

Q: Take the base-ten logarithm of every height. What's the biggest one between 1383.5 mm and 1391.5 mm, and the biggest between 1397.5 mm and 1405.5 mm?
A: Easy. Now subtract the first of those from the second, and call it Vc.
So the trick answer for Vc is 0.018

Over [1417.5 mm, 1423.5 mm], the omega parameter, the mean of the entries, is 1.38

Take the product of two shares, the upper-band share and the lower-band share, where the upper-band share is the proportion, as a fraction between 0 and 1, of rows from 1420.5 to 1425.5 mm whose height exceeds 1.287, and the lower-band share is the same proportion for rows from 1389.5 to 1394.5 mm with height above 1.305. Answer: 0.2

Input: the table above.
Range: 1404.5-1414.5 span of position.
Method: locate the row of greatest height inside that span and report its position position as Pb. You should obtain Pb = 1409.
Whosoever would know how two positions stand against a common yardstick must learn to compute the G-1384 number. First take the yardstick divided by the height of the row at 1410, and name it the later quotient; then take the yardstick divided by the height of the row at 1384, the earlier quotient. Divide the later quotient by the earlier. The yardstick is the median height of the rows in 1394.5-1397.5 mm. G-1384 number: 0.81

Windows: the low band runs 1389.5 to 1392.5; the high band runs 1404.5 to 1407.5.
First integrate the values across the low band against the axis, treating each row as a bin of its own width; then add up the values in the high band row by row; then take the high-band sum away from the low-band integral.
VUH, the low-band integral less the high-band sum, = -0.12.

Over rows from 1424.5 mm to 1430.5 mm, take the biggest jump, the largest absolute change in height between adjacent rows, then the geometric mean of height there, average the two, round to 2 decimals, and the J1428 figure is 0.70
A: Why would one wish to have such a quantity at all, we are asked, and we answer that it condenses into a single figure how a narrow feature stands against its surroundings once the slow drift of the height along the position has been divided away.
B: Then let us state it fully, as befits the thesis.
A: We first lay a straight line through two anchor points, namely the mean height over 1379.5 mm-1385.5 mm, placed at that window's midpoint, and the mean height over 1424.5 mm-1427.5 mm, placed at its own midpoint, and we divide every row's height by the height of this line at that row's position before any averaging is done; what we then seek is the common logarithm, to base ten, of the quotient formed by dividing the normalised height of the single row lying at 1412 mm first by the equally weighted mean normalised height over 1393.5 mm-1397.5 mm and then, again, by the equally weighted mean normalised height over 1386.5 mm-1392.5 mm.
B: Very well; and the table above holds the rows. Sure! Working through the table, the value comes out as -0.040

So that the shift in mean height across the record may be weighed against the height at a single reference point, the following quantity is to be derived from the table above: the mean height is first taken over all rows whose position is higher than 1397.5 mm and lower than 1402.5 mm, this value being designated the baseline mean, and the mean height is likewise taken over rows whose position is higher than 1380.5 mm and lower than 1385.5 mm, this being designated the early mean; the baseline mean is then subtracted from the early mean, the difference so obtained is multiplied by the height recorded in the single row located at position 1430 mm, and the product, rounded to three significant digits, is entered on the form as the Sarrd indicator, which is -0.180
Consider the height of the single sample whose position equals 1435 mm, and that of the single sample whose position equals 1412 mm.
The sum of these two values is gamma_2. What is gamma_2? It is 2.60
